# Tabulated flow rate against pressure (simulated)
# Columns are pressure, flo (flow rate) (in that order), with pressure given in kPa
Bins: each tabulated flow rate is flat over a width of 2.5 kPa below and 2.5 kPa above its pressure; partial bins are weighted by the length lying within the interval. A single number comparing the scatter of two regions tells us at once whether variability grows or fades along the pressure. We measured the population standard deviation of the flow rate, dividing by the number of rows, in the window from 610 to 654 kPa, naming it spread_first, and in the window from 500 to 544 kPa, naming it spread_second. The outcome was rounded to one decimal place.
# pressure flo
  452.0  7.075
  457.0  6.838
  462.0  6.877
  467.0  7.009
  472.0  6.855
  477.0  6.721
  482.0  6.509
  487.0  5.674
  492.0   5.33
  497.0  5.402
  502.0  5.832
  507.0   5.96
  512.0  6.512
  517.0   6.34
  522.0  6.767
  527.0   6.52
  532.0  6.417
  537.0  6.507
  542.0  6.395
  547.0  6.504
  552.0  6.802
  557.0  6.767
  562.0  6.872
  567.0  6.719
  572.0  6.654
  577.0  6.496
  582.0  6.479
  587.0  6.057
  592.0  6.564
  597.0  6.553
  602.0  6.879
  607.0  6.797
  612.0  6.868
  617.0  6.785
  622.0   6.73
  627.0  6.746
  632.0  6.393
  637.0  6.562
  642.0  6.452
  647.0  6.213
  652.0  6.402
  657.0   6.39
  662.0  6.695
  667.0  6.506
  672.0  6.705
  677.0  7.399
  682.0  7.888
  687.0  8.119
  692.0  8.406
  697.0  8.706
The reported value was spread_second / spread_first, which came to 1.3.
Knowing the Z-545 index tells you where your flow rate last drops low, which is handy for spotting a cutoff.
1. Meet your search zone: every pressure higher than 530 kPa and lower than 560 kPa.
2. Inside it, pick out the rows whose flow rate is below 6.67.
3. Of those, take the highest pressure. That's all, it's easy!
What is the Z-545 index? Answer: 547.0 kPa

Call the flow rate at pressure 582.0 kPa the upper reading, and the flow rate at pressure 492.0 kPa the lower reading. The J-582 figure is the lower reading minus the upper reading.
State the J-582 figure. -1.1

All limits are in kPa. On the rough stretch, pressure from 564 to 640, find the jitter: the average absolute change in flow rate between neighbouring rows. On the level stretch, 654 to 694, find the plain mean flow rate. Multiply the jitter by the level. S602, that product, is 1.21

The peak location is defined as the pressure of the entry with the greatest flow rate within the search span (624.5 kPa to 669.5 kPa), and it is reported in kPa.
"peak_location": 627.0 kPa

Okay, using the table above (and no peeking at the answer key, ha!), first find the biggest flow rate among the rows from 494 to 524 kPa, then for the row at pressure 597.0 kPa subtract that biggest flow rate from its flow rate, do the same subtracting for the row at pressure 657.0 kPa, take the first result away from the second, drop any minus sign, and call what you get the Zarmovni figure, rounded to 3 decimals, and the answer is 0.163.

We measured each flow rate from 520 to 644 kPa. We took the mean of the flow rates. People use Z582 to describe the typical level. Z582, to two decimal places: 6.61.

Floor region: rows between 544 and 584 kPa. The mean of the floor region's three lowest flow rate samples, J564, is 6.49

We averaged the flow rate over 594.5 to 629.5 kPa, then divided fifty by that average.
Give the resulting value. 7.4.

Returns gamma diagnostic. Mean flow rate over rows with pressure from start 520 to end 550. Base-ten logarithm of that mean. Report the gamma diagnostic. 0.814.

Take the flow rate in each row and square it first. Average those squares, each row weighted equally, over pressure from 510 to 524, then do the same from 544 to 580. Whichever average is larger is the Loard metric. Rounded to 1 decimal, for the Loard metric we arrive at 44.7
